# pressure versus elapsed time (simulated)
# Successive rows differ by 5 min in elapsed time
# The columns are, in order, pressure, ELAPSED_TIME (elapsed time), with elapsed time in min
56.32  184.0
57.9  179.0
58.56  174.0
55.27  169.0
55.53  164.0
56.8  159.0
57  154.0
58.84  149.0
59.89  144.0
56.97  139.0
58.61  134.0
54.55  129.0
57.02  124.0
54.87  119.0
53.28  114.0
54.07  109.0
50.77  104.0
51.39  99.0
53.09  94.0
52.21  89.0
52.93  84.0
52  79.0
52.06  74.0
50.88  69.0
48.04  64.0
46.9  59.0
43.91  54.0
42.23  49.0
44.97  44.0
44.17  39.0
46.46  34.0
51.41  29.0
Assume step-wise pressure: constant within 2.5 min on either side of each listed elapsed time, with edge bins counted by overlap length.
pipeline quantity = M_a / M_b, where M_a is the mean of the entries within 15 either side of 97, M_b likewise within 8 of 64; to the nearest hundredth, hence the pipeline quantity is 1.08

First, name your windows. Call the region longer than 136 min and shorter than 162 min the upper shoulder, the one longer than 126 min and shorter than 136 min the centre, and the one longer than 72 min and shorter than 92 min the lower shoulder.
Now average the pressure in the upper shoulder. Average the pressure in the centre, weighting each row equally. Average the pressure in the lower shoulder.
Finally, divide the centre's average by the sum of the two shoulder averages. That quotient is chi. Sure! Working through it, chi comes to 0.513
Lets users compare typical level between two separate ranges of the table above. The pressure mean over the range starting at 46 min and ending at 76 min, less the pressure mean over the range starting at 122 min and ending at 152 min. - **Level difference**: -10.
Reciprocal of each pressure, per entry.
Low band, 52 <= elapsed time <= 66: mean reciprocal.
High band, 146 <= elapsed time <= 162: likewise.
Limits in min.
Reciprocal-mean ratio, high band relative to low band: 0.80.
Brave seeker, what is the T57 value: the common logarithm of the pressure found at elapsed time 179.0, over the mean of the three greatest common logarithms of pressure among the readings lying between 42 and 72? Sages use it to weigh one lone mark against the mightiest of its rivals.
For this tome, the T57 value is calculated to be 1.05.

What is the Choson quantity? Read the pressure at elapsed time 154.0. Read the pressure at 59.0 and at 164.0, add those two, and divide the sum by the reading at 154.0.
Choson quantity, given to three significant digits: 1.80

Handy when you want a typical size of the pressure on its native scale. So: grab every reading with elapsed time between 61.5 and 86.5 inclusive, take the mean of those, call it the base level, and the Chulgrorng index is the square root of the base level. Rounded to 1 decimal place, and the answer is 7.2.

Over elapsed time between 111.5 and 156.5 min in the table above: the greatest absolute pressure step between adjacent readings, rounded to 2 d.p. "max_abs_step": 4.06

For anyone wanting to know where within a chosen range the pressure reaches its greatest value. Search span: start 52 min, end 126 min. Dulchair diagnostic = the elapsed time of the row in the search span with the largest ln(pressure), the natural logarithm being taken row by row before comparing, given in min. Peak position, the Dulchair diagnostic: 124.0 min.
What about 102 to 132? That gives 124.0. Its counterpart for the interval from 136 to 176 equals 144.0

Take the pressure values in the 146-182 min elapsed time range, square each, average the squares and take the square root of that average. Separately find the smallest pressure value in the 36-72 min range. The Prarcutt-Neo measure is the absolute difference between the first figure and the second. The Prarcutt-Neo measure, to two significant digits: 15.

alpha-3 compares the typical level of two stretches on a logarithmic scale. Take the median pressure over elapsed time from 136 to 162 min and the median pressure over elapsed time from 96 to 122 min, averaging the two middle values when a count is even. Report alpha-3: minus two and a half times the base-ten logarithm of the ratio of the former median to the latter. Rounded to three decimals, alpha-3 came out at -0.073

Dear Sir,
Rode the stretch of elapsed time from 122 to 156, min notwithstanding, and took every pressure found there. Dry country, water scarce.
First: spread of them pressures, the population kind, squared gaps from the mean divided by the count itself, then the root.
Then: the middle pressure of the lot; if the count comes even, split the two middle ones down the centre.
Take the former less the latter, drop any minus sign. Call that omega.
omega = 55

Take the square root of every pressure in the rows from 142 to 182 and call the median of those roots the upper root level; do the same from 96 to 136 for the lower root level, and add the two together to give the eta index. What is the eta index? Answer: 14.9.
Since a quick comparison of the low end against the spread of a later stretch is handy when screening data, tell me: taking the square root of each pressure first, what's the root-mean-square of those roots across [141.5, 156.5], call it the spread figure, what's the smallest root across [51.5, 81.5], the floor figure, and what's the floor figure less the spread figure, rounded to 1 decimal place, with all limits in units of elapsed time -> -1.0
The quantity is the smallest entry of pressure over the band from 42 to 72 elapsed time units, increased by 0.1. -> 42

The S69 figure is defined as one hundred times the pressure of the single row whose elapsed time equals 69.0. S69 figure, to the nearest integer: 5088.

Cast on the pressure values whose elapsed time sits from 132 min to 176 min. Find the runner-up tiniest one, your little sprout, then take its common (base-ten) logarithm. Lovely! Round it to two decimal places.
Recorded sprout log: 1.74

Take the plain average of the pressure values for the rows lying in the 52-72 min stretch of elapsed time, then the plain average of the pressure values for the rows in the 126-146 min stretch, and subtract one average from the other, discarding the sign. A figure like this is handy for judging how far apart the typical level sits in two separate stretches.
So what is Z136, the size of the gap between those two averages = 10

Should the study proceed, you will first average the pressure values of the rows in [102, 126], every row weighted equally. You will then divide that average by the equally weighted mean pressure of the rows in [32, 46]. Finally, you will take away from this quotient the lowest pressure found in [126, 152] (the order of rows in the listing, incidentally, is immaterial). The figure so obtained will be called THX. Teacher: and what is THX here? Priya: -53.4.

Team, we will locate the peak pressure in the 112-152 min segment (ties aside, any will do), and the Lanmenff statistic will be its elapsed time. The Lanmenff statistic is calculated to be 144.0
